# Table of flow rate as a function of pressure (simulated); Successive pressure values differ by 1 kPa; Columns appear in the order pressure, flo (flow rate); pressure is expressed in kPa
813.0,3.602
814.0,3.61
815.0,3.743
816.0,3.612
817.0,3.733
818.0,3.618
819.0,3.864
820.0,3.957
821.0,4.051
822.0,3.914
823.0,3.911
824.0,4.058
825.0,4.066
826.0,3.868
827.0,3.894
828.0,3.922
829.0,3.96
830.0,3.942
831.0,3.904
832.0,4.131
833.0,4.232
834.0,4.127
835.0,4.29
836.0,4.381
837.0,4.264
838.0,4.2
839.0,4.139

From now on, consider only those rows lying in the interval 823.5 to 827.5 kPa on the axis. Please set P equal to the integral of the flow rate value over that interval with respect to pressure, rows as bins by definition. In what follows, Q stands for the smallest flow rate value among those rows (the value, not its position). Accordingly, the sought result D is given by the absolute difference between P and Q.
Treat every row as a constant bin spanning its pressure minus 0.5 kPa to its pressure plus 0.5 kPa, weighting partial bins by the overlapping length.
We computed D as 12.0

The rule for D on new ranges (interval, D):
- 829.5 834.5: 16.4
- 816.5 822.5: 19.5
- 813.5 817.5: 11.1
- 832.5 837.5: 17.2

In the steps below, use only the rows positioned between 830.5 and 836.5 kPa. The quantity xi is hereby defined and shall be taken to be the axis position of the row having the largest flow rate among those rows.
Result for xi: 836.0 kPa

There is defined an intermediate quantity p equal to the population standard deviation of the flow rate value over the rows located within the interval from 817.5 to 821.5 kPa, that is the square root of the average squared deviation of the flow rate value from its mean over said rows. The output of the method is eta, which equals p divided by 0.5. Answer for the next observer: 0.32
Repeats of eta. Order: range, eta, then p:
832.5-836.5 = 0.18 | 0.092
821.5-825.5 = 0.15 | 0.075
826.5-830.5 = 0.05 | 0.025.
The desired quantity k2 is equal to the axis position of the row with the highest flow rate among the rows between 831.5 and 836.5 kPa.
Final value 836.0 kPa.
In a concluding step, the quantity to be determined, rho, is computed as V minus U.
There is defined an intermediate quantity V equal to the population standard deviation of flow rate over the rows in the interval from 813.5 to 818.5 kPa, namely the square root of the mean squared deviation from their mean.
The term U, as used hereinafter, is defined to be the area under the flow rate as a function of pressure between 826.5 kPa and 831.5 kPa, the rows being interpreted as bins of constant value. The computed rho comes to -19.6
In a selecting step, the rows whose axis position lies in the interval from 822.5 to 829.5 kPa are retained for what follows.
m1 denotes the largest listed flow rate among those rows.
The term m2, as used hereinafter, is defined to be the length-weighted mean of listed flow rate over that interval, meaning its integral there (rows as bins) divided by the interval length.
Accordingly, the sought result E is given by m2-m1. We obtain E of -0.112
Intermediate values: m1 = 4.066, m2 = 3.95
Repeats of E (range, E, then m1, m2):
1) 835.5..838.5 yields -0.099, 4.381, 4.28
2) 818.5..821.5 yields -0.094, 4.051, 3.96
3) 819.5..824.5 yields -0.080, 4.058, 3.98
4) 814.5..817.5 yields -0.047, 3.743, 3.70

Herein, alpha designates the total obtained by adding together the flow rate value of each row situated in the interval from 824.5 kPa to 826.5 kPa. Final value 7.93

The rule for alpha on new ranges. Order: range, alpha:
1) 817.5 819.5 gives 7.48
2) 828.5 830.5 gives 7.90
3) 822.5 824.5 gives 7.97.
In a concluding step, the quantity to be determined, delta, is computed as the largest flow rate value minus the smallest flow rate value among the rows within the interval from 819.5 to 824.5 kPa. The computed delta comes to 0.15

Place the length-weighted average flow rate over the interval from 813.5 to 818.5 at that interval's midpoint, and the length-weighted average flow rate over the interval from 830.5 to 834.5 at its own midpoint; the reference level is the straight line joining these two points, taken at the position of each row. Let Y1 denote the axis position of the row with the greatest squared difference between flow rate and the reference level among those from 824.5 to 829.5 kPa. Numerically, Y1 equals 825.0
